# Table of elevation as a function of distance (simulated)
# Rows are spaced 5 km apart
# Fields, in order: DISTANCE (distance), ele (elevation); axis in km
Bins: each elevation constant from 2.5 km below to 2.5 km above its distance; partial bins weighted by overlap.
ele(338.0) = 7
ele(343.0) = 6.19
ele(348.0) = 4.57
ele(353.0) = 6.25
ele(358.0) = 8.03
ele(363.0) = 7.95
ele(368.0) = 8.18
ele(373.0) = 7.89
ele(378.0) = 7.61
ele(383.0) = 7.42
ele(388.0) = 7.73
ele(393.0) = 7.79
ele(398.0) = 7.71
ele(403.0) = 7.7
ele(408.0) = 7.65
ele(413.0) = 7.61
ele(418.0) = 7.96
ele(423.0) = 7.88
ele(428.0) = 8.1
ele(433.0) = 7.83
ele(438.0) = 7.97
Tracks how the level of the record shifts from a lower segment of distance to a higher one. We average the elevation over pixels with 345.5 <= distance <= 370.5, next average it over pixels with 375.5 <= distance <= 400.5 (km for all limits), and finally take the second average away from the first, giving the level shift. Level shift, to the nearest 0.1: -0.7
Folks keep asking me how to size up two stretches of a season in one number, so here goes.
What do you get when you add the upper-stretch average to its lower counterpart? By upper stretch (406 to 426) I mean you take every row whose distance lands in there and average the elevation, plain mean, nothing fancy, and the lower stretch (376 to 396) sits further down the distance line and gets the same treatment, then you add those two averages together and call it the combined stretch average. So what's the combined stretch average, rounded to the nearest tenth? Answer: 15.4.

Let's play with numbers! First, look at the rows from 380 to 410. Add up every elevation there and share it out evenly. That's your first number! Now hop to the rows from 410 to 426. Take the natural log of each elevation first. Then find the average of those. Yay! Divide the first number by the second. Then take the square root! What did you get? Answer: 1.93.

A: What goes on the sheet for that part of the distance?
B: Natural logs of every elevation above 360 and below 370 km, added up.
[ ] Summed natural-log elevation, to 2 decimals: 4.17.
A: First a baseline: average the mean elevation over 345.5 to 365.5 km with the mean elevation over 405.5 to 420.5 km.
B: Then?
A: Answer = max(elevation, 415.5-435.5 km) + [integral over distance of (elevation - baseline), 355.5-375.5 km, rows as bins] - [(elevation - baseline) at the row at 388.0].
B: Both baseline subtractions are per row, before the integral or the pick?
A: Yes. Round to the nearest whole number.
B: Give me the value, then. 23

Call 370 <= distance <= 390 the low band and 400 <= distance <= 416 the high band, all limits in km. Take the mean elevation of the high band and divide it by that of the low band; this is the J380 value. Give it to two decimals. 1.00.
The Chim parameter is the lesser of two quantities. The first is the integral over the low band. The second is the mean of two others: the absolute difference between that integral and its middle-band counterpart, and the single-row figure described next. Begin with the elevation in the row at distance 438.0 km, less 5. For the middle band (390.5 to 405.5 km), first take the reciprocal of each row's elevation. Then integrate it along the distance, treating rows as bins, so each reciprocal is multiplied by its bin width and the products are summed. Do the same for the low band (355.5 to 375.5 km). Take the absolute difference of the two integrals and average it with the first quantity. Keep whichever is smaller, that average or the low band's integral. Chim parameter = 1.763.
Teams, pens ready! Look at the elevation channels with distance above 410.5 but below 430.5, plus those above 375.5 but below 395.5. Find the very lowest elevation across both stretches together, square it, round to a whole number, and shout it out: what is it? 55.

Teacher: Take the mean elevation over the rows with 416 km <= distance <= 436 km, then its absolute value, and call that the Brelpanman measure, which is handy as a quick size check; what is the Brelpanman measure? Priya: 7.9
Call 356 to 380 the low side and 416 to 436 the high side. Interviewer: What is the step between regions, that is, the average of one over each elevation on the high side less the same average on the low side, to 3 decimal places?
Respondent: 0.000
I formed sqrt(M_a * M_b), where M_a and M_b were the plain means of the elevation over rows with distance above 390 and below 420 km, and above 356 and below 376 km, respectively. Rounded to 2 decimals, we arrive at 7.87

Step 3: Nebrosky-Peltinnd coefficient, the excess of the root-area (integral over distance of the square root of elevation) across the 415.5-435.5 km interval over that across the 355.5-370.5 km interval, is 14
